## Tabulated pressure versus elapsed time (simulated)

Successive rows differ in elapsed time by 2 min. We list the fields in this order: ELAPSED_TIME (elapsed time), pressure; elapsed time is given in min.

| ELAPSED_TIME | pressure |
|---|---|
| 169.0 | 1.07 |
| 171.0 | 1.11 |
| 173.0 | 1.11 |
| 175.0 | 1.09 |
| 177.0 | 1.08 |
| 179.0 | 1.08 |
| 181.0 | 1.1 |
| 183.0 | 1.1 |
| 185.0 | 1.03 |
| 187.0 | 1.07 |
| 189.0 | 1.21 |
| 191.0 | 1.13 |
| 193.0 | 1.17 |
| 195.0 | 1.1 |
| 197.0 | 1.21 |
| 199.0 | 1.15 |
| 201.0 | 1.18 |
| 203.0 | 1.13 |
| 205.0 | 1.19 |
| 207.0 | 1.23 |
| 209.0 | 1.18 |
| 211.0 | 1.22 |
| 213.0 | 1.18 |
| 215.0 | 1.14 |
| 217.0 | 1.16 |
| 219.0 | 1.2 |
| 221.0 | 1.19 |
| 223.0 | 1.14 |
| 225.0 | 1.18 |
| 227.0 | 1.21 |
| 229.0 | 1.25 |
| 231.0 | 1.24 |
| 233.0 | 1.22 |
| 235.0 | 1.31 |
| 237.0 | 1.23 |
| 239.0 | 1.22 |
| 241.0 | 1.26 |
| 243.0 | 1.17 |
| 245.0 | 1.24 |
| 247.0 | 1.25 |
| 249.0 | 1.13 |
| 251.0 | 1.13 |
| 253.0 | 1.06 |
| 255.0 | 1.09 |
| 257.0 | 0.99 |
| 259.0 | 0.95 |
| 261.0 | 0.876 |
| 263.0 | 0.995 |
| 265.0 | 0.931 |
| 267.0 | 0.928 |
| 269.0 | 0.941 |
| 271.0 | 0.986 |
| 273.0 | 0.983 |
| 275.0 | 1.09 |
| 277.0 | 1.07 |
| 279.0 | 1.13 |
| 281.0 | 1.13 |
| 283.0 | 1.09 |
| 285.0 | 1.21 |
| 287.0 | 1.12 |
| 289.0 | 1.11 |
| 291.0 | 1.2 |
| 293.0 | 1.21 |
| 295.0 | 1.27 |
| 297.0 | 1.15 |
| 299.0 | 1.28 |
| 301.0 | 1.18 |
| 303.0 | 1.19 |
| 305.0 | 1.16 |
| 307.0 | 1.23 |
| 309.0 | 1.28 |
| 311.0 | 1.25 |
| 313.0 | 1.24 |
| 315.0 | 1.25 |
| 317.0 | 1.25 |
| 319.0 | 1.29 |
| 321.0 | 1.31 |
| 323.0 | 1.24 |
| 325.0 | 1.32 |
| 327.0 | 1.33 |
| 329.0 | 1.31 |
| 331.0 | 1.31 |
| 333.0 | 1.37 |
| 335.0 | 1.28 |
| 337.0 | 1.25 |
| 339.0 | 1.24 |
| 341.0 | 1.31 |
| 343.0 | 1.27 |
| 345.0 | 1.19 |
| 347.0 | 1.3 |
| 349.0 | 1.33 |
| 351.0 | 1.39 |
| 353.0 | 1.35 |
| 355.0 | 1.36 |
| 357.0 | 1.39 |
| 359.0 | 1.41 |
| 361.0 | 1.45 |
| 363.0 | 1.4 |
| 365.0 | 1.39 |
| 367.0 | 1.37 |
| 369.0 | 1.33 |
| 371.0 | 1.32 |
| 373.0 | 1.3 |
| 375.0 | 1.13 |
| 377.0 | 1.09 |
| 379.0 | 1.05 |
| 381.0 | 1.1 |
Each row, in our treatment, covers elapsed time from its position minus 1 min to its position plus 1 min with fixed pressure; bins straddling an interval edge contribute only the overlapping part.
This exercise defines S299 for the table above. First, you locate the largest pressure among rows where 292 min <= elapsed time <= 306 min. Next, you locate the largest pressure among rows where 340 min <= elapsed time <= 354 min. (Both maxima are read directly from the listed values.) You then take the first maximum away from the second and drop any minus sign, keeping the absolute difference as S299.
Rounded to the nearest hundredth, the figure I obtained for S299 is 0.11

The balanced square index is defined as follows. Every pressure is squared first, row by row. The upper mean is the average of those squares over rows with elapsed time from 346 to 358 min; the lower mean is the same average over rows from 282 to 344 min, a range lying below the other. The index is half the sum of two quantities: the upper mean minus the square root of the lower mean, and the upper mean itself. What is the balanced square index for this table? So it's 1.21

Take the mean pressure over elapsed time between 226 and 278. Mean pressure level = 1.11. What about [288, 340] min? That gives 1.25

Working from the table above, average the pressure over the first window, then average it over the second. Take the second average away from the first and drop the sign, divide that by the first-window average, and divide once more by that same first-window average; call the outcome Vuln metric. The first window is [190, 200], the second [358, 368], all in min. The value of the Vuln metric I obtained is 0.19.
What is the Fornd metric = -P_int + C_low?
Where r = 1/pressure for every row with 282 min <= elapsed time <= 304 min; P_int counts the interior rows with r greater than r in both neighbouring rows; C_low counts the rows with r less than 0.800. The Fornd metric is -1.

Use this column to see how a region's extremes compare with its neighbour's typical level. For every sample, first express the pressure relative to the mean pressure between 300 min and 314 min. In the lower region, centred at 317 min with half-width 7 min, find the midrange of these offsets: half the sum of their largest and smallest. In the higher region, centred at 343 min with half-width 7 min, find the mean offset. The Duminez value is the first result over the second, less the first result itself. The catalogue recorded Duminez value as 1.0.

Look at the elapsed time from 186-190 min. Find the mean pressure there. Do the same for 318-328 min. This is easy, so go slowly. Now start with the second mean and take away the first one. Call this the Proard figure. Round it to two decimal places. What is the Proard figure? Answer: 0.16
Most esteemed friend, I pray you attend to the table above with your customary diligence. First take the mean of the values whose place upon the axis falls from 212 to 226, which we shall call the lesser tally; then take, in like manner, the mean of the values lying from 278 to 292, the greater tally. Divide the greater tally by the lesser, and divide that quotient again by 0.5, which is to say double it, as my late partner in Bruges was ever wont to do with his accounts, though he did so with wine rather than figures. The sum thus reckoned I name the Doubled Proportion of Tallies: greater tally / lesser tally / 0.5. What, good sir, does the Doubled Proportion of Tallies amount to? 1.95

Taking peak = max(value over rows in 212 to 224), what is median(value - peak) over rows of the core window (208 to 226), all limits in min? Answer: -0.02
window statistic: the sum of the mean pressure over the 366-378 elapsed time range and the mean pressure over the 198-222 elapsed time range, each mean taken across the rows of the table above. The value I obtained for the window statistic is 2.44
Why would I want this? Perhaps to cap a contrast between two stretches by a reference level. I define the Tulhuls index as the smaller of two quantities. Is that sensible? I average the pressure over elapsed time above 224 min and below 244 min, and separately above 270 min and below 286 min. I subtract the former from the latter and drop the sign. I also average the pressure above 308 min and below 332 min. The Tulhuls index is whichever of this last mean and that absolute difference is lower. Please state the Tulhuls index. 0.14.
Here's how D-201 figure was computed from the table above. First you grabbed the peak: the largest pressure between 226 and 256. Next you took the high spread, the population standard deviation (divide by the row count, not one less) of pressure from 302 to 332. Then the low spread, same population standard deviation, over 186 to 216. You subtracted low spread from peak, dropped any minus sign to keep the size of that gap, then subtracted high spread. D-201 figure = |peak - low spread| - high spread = 1.22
